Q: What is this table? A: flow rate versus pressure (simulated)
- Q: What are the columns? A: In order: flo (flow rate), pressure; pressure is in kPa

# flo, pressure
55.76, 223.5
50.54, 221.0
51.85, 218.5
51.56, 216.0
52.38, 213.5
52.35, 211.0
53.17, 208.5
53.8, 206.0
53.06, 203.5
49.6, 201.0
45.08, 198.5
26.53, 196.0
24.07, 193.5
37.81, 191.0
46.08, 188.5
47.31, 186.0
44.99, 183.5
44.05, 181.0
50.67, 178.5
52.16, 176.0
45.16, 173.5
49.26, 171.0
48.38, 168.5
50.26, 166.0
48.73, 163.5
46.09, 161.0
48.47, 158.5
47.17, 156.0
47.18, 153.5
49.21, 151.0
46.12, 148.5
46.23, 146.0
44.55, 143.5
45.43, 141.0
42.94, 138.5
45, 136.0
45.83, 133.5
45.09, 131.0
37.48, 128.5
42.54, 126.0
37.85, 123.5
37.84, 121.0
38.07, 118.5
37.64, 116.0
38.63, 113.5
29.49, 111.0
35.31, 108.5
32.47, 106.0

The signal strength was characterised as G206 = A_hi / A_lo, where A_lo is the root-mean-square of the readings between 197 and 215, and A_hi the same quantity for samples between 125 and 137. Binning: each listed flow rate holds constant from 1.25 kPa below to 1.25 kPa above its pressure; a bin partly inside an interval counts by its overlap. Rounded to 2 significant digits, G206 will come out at 0.84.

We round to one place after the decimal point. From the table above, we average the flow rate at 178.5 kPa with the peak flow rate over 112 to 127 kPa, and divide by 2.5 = 18.6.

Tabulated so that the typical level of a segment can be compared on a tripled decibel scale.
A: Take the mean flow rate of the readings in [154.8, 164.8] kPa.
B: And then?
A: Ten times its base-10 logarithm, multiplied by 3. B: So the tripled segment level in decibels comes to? 50.3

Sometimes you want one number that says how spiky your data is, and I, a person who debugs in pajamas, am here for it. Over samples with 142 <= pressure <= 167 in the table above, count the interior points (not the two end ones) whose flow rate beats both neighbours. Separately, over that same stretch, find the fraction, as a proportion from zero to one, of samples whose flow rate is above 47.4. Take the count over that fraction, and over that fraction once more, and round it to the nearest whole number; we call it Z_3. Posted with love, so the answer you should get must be 19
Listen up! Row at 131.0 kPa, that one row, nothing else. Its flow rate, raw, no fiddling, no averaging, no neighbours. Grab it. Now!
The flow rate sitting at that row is 45.09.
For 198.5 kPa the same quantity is 45.08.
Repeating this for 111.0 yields 29.49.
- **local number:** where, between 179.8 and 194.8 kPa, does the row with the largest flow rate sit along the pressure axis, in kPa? 186.0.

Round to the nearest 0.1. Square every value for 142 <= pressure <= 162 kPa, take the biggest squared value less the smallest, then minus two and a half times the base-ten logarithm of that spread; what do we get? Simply -6.6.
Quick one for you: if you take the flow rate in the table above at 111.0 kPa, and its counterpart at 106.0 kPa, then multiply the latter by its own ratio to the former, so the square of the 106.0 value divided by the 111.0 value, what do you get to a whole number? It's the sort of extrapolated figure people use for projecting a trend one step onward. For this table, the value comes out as 36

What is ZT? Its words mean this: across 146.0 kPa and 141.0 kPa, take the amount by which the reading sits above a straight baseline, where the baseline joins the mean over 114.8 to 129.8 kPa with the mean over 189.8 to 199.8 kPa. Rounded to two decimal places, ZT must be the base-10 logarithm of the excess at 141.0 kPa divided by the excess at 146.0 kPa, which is -0.06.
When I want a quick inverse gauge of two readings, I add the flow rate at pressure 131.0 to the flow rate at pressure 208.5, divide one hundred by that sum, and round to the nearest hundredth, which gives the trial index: 1.02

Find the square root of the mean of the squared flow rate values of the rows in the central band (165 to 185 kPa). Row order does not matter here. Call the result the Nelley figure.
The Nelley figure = 48.2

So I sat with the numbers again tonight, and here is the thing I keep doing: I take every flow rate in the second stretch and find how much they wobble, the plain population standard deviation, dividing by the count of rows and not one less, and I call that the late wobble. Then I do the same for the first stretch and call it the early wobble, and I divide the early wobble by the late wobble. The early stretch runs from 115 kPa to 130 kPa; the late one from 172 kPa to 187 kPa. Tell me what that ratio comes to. 0.59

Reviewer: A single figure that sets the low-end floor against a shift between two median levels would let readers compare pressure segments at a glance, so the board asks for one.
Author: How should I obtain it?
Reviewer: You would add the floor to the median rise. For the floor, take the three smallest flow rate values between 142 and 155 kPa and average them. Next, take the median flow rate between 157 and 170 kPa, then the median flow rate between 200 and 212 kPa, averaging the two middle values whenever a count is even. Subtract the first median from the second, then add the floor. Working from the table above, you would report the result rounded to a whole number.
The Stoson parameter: 50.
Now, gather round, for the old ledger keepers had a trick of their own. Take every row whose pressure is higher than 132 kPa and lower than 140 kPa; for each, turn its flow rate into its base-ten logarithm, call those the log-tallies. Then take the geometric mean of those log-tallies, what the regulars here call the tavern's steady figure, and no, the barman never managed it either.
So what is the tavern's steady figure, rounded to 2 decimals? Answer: 1.65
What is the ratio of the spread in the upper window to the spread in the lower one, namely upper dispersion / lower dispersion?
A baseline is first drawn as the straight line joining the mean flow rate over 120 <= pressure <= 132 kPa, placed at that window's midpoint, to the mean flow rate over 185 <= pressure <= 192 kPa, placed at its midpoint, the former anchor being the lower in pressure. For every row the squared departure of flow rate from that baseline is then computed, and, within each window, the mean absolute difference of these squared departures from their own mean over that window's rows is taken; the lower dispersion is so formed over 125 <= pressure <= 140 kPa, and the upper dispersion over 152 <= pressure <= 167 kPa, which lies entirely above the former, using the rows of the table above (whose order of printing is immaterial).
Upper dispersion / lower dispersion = 1.4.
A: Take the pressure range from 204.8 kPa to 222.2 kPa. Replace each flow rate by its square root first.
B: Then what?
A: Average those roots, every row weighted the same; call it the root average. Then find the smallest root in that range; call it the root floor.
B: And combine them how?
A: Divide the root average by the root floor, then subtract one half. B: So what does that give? 0.517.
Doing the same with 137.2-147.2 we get 0.521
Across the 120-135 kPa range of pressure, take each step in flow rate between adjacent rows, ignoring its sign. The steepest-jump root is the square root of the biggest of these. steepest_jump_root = 2.8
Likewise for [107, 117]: 3.0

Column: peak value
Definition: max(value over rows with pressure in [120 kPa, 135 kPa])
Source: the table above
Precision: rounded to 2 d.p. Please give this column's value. 45.83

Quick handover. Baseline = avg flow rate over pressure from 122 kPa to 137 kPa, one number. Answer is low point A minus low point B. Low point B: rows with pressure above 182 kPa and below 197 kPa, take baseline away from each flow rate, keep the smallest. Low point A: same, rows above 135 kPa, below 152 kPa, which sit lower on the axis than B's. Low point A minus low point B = 19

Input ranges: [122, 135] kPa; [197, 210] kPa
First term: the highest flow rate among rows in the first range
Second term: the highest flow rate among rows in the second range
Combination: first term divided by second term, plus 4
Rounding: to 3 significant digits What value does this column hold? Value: 4.85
